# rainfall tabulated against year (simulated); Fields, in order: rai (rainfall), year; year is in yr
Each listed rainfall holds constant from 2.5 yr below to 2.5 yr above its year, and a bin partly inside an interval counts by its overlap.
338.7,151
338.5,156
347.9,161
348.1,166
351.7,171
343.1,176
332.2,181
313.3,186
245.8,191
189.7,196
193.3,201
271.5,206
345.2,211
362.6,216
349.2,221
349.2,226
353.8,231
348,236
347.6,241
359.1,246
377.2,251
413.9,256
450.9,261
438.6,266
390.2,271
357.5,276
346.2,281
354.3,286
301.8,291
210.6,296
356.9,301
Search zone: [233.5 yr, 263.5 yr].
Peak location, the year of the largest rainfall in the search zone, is 261 yr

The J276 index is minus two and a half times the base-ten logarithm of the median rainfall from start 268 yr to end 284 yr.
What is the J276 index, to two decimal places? -6.38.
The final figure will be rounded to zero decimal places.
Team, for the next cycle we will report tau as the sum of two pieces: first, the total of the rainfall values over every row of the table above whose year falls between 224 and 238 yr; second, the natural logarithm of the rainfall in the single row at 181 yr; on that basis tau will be 1057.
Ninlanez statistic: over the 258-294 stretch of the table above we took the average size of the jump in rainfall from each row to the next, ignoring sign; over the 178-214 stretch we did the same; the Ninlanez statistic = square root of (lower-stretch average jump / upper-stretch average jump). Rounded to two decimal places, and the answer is 1.34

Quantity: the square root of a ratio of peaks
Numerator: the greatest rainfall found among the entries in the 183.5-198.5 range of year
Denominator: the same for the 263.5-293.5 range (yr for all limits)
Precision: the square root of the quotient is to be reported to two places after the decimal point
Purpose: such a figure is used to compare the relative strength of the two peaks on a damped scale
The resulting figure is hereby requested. 0.85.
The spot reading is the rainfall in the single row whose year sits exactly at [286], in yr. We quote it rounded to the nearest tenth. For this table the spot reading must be 354.3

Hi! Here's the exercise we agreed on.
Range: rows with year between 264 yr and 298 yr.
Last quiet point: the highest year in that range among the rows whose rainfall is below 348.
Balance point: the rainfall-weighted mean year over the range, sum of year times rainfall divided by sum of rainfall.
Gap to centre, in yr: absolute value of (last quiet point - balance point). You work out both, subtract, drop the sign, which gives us 16.8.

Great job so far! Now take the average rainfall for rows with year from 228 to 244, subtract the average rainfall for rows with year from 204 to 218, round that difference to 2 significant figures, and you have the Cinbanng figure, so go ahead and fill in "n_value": 23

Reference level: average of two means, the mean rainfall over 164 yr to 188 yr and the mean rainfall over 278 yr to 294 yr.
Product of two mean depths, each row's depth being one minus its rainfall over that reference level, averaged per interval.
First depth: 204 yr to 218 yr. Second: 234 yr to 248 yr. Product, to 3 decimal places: -0.001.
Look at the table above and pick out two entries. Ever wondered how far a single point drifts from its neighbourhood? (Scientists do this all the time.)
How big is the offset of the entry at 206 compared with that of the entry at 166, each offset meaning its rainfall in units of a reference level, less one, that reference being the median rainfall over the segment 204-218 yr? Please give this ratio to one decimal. -25.4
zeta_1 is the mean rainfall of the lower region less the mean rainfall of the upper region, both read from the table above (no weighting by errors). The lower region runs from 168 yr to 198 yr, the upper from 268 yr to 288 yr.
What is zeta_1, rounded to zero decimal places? -66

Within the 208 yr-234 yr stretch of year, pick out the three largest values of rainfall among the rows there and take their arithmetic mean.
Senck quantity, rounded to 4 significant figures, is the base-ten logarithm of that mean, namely 2.550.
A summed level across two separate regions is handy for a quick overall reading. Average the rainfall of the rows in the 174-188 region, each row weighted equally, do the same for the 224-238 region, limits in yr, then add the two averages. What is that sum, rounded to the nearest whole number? 680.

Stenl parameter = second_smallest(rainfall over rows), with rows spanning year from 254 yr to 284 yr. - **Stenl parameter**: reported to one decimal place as 357.5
